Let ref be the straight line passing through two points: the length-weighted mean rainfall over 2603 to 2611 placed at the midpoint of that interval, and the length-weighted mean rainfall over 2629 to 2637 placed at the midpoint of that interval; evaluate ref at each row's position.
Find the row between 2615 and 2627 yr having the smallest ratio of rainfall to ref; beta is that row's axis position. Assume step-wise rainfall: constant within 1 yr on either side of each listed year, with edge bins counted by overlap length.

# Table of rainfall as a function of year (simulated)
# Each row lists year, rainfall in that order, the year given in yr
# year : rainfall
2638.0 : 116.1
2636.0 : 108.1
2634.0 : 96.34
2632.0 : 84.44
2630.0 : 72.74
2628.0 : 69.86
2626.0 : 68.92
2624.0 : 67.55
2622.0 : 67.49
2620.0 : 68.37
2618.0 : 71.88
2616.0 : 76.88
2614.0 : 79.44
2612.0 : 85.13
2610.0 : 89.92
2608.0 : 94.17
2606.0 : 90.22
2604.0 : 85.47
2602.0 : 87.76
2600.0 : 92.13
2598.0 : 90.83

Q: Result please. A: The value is 2622.0 yr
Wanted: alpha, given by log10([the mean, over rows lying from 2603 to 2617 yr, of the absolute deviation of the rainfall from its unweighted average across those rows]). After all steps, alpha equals 0.7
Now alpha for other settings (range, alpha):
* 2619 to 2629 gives -0.1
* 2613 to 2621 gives 0.6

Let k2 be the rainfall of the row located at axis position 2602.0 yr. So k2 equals 87.76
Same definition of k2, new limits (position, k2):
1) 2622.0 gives 67.49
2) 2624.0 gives 67.55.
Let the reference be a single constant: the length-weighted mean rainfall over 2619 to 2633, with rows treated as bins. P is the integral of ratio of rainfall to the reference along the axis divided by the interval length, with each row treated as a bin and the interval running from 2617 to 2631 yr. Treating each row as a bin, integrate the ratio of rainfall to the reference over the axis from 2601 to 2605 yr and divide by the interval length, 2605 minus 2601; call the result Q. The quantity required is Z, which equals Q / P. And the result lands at 1.25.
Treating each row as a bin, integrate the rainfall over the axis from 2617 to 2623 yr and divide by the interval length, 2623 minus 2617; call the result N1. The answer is 69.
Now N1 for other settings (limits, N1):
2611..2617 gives 80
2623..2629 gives 69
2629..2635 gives 85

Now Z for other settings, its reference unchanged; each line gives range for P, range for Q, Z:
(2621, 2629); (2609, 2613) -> 1.28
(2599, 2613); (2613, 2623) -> 0.82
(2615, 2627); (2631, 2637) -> 1.37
